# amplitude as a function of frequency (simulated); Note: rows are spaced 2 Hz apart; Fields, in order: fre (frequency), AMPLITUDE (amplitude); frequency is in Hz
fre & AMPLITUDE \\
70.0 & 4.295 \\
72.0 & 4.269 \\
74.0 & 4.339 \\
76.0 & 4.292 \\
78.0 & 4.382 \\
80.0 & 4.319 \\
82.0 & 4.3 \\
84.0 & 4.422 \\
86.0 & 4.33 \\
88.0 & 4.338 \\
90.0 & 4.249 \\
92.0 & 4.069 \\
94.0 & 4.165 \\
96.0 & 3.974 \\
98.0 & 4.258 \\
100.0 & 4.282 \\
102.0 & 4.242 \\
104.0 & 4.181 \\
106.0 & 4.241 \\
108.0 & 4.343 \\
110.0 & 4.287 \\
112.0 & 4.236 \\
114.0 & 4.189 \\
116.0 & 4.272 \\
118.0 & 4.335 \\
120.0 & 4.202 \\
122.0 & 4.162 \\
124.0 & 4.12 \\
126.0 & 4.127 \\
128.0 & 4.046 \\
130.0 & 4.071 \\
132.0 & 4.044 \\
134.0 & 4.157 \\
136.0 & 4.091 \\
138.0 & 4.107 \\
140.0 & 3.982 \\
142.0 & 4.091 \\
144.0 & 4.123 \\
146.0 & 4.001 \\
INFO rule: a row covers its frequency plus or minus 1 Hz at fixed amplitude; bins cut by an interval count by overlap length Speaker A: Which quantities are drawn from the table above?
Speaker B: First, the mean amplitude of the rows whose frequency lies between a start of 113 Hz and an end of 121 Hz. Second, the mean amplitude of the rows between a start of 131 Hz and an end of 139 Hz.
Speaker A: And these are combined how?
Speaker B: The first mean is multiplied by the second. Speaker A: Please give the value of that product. 17.4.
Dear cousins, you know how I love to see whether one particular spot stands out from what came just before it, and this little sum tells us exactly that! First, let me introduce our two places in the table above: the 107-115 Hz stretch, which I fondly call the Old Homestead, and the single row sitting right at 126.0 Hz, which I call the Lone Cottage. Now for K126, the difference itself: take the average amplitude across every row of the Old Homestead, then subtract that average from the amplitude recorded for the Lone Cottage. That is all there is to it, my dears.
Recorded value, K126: -0.14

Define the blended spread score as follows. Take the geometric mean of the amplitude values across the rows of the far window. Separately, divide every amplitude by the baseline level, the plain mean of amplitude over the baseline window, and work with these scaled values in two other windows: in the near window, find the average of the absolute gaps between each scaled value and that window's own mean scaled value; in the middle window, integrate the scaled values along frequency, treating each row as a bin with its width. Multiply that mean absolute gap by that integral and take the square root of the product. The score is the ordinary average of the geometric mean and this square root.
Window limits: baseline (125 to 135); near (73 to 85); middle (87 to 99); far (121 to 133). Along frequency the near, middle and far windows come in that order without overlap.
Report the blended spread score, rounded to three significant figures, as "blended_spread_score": 2.22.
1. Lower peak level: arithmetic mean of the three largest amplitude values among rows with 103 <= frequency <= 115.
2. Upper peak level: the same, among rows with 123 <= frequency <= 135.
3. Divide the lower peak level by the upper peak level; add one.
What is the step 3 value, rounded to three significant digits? 2.04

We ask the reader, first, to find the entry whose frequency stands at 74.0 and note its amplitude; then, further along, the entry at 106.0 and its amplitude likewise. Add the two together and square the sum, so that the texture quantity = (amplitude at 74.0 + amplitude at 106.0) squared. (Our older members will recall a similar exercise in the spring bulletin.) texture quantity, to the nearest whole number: 74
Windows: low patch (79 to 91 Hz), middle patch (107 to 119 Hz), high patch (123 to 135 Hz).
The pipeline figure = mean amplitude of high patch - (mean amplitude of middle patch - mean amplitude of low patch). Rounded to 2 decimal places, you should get 4.14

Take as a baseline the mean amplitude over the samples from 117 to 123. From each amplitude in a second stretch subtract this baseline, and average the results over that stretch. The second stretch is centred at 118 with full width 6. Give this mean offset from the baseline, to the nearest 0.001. 0.037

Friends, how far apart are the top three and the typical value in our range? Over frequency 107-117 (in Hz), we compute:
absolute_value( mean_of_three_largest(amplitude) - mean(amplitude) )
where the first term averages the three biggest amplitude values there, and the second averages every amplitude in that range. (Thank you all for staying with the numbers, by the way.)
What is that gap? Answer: 0.035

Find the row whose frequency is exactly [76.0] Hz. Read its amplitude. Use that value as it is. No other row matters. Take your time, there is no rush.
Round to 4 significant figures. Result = 4.292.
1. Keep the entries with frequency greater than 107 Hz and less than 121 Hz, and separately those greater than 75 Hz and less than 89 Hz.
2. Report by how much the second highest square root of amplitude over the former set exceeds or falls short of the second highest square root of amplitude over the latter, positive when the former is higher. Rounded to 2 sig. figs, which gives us -0.011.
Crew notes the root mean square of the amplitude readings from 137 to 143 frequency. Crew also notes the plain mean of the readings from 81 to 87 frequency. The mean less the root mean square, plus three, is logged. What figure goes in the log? 3.29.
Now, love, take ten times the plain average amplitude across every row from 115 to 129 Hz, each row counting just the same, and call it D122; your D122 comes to 41.8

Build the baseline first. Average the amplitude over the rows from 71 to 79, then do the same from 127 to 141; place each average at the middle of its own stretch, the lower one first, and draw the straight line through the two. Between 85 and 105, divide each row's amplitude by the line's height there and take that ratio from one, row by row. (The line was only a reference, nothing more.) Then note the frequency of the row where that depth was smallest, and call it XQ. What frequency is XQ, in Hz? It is 88.0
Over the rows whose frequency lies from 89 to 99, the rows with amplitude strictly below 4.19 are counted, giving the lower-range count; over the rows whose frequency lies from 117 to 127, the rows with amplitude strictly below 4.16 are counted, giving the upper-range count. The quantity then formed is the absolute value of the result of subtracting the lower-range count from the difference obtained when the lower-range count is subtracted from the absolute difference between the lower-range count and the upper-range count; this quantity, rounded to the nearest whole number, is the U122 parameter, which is 5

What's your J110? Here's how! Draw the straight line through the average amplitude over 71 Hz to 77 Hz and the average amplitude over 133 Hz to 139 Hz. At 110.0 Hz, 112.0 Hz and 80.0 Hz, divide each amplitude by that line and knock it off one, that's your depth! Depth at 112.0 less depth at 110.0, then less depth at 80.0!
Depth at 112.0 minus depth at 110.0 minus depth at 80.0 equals 0.019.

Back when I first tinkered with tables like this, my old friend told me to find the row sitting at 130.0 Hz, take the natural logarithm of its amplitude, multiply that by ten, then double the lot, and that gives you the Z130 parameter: 28.1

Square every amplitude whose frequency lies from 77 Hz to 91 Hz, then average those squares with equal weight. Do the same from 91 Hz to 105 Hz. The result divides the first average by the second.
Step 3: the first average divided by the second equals 1.08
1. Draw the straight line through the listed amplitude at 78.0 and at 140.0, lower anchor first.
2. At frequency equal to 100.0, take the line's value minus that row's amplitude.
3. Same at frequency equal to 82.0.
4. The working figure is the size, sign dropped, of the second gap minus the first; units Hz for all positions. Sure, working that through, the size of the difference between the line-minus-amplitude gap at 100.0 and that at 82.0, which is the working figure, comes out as 0.10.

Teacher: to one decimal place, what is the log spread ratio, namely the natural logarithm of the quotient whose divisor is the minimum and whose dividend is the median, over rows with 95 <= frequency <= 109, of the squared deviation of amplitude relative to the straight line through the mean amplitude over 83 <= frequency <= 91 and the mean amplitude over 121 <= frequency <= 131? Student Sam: 3.3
